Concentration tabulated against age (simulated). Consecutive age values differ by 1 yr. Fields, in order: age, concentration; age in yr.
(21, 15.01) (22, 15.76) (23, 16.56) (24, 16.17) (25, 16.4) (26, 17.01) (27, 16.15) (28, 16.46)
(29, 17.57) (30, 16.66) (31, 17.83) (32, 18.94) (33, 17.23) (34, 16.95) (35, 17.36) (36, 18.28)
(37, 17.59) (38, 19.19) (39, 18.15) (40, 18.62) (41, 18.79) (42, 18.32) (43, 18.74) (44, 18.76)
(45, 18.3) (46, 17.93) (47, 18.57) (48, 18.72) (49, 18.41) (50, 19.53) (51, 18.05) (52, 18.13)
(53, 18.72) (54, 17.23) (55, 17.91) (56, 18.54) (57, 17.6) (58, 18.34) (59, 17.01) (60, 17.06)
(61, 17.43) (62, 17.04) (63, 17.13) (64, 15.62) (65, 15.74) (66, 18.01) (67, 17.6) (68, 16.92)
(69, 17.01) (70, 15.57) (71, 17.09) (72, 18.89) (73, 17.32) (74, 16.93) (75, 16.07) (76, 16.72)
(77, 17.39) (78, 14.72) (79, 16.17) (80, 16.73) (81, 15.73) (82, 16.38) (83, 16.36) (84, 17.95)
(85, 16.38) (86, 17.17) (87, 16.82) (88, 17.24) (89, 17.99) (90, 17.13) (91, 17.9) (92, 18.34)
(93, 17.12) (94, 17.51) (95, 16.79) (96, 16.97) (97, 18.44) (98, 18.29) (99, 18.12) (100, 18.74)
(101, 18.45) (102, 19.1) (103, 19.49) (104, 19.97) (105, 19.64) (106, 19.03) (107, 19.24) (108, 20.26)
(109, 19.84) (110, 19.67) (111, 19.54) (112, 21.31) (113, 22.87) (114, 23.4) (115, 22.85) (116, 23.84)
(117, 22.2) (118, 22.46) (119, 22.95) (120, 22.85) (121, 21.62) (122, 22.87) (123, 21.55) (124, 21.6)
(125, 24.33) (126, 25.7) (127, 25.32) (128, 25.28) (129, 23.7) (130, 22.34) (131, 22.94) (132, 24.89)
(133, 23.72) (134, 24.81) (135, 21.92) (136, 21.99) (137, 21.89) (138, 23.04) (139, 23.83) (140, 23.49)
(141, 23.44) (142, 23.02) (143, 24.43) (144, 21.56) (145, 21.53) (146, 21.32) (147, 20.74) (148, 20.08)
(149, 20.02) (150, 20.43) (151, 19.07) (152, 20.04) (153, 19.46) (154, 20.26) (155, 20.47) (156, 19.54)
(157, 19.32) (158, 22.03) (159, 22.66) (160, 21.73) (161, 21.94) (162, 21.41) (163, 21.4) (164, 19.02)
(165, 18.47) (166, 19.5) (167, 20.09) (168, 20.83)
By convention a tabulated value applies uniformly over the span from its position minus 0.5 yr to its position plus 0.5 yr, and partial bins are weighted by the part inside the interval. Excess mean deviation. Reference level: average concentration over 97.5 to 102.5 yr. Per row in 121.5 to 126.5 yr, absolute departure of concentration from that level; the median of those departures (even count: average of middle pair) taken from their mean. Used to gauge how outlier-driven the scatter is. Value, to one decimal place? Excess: 0.3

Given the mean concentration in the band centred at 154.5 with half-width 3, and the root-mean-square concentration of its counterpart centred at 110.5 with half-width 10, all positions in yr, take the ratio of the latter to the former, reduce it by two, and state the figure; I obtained -0.94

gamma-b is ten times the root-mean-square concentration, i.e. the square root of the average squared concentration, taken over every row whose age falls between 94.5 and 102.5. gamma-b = 181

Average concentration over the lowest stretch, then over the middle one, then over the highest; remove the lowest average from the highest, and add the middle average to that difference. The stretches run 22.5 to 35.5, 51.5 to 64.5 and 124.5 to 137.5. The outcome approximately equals 24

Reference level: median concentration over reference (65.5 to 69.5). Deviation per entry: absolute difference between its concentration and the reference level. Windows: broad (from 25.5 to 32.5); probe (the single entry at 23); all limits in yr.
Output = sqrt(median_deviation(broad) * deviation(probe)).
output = 0.69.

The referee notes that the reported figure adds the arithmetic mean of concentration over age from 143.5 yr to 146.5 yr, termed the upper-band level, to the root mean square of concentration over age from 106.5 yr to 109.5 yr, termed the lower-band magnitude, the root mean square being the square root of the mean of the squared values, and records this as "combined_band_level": 41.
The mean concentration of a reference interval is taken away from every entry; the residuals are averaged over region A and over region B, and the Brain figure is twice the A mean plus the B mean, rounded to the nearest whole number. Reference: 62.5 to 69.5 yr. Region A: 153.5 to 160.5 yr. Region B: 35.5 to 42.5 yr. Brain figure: 10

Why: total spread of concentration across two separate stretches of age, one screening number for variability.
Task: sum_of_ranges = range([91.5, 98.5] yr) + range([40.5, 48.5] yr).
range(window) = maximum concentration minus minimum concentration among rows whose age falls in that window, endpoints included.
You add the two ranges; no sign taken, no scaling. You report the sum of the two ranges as 2.5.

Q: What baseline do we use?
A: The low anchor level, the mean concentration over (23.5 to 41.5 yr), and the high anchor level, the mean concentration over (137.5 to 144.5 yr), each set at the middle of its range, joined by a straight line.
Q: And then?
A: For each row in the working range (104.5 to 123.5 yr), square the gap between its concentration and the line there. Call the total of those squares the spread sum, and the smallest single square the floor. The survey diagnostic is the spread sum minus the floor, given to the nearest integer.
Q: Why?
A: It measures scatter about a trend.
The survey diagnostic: 37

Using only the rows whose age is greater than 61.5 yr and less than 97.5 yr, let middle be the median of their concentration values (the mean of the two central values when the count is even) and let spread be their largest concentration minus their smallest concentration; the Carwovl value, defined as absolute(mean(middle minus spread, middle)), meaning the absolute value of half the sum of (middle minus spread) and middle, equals 14.9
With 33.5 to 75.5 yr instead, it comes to 15.9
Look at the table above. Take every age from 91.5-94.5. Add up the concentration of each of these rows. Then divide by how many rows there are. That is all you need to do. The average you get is 17.7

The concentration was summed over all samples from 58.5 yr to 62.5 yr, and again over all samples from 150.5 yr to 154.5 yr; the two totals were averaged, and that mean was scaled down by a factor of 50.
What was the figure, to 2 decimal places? 1.47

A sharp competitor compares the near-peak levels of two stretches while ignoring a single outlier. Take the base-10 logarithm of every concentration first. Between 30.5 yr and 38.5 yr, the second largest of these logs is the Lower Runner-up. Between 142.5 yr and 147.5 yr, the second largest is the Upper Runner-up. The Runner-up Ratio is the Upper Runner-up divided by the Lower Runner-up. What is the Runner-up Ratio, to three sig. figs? 1.04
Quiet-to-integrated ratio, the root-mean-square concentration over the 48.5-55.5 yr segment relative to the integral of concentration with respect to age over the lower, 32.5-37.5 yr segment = 0.21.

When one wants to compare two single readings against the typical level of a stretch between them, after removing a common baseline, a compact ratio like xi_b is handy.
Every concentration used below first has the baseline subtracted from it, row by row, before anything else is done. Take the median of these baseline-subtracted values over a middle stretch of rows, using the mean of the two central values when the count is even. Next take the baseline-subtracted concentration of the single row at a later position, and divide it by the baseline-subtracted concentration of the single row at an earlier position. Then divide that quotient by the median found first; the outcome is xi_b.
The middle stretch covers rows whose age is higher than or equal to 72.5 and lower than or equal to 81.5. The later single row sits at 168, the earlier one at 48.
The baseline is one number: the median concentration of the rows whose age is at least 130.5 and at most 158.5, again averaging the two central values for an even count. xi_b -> -0.06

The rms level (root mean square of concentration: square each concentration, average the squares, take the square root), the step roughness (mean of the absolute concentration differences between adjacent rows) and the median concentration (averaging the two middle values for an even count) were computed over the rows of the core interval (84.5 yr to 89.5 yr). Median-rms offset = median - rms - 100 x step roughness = -58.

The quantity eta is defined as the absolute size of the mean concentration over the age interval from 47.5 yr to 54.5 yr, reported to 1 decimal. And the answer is 18.4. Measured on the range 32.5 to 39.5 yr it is 17.8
